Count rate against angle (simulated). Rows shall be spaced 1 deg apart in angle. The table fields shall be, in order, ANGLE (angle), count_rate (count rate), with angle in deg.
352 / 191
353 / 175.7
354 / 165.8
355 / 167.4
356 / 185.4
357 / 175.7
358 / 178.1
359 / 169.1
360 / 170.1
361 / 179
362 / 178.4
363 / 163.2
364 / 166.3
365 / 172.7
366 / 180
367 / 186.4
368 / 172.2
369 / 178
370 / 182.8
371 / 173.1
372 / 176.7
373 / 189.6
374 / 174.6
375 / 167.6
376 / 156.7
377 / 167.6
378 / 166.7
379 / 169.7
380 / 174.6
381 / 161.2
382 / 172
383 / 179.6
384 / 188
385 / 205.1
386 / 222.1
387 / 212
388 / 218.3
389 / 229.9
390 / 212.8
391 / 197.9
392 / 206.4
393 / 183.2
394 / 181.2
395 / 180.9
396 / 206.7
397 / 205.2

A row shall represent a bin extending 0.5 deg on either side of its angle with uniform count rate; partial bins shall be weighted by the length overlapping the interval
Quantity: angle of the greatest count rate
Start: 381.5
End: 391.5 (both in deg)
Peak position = 389 deg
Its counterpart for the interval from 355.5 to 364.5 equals 356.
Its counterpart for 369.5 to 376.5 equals 373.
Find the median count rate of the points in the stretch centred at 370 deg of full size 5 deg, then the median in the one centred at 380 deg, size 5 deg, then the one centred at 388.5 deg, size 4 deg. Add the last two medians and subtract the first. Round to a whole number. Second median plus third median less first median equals 209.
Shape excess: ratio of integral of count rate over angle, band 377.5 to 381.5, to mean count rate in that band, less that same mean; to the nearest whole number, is -164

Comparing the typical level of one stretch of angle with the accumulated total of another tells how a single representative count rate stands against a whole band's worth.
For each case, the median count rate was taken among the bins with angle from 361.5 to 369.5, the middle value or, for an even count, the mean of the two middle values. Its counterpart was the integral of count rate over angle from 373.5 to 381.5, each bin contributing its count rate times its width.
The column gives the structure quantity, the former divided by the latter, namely 0.131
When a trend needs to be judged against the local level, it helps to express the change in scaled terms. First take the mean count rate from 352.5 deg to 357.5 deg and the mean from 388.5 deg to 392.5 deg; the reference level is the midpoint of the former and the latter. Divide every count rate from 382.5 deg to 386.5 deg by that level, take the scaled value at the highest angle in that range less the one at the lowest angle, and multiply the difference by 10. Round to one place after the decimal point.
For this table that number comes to 2.2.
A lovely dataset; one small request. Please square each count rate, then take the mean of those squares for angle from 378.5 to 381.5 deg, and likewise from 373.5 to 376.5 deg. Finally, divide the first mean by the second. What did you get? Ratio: 1.03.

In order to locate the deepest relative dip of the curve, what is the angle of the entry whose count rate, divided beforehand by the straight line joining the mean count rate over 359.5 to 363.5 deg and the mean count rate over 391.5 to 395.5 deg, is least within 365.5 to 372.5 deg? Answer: 371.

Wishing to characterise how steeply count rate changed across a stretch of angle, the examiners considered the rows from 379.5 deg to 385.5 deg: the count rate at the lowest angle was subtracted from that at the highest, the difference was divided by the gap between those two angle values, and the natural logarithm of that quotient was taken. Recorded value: 1.8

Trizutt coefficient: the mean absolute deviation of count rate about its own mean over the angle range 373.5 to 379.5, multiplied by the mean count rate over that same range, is 607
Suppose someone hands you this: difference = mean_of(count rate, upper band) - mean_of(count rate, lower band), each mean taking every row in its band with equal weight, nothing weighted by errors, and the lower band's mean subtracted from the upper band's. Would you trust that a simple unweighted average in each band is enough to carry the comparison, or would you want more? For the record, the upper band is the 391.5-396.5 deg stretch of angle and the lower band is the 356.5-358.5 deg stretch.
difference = 15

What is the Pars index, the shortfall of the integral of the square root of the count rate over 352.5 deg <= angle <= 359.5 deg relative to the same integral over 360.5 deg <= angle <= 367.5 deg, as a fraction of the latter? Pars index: 0.004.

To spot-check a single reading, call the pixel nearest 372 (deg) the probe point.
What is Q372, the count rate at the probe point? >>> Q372 176.7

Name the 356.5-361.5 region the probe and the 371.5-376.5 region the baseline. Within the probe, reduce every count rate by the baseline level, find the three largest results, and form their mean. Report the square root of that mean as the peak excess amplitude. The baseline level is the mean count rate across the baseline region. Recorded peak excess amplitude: 2.1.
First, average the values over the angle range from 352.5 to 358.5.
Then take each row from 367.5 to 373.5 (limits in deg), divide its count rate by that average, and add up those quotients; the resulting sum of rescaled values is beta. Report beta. 6.1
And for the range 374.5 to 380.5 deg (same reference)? 5.7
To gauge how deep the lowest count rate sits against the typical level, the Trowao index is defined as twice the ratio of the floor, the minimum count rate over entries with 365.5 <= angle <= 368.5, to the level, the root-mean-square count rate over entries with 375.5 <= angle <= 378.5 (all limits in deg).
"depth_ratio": 2.10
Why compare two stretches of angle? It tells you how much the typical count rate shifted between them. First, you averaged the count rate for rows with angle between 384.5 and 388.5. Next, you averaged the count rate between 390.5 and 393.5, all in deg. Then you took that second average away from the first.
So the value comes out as 19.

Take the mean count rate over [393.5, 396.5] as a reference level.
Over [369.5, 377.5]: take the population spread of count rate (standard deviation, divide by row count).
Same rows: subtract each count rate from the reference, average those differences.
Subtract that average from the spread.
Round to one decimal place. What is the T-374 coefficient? -6.6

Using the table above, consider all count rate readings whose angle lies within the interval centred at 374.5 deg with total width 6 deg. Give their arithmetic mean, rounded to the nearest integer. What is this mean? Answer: 172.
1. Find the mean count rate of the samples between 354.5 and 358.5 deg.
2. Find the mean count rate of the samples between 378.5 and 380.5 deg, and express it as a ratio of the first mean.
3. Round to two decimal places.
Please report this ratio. 0.97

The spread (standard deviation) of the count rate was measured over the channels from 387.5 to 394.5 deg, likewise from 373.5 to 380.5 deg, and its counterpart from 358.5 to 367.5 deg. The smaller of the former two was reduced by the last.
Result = -1.5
